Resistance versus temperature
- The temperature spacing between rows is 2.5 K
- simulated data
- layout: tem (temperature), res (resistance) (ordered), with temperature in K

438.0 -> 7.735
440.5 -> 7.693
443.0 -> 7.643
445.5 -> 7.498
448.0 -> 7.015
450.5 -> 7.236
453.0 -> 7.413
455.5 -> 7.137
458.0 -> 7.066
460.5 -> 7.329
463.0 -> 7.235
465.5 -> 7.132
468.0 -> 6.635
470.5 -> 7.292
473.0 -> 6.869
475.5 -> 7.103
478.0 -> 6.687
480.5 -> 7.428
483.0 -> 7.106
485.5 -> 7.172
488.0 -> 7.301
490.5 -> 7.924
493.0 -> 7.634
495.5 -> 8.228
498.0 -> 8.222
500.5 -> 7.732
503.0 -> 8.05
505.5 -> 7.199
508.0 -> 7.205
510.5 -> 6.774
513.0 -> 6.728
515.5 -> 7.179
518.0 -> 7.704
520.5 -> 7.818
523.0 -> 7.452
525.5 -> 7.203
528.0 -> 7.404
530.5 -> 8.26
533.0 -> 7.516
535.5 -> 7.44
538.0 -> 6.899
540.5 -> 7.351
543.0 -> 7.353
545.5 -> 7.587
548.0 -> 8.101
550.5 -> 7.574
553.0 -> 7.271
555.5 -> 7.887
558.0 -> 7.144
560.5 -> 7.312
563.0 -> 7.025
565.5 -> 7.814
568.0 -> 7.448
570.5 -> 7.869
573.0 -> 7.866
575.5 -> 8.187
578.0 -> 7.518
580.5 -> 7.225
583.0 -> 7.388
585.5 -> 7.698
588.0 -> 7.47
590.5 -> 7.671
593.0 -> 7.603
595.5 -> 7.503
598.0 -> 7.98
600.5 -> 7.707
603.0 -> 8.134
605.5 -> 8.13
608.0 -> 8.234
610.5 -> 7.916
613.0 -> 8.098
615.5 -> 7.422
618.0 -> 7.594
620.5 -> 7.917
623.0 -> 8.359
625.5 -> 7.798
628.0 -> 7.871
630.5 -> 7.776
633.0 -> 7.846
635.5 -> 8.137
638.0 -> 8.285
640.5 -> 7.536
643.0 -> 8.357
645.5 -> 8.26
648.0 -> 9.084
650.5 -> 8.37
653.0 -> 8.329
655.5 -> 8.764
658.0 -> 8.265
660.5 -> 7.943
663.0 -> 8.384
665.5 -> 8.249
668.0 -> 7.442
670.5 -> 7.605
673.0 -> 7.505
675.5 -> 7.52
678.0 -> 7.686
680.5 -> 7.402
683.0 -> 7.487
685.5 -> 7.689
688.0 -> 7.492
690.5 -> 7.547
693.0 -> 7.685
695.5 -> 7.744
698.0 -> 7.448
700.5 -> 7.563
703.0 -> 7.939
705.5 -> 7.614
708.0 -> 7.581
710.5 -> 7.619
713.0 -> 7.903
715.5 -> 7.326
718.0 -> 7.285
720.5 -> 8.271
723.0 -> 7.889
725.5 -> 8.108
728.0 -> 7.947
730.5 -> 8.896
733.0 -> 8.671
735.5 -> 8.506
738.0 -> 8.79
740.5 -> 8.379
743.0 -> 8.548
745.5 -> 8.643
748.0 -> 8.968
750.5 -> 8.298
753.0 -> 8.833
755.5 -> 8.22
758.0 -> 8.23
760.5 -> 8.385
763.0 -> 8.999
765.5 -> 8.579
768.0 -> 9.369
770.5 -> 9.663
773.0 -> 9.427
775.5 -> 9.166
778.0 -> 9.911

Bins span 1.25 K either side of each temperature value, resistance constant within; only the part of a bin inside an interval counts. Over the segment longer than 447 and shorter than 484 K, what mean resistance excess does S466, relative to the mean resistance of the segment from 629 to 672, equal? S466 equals -1.0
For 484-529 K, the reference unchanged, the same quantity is -0.7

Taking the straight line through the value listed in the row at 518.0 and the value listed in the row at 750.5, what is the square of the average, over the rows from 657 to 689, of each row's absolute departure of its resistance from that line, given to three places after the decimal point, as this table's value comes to 0.213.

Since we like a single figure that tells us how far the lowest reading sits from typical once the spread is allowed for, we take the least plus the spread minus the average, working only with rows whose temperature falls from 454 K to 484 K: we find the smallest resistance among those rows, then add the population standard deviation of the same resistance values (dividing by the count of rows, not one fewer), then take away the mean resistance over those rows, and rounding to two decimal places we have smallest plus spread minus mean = -0.22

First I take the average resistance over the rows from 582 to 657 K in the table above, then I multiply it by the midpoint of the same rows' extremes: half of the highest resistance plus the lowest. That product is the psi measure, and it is 66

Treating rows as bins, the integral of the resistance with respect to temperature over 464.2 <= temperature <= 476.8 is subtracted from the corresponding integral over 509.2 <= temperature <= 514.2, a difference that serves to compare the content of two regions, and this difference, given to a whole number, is -54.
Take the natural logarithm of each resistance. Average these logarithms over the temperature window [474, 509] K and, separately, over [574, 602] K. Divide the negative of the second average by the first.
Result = -1.01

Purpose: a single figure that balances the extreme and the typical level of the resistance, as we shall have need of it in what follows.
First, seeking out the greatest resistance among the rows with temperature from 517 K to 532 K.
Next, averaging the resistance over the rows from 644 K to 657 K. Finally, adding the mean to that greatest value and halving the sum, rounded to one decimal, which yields 8.4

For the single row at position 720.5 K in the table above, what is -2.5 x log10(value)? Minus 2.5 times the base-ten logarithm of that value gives -2.29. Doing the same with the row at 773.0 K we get -2.44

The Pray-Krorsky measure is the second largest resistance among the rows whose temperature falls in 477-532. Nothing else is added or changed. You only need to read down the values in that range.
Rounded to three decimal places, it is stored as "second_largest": 8.228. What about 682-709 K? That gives 7.744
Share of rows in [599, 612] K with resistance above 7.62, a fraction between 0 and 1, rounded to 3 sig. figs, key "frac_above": 1.00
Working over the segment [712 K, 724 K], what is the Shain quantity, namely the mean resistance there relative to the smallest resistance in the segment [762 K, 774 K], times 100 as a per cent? 90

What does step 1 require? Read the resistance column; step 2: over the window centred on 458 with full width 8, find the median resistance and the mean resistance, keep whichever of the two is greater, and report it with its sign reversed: -7.2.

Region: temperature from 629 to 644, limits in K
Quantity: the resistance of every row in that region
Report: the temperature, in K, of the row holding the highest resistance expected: 643.0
